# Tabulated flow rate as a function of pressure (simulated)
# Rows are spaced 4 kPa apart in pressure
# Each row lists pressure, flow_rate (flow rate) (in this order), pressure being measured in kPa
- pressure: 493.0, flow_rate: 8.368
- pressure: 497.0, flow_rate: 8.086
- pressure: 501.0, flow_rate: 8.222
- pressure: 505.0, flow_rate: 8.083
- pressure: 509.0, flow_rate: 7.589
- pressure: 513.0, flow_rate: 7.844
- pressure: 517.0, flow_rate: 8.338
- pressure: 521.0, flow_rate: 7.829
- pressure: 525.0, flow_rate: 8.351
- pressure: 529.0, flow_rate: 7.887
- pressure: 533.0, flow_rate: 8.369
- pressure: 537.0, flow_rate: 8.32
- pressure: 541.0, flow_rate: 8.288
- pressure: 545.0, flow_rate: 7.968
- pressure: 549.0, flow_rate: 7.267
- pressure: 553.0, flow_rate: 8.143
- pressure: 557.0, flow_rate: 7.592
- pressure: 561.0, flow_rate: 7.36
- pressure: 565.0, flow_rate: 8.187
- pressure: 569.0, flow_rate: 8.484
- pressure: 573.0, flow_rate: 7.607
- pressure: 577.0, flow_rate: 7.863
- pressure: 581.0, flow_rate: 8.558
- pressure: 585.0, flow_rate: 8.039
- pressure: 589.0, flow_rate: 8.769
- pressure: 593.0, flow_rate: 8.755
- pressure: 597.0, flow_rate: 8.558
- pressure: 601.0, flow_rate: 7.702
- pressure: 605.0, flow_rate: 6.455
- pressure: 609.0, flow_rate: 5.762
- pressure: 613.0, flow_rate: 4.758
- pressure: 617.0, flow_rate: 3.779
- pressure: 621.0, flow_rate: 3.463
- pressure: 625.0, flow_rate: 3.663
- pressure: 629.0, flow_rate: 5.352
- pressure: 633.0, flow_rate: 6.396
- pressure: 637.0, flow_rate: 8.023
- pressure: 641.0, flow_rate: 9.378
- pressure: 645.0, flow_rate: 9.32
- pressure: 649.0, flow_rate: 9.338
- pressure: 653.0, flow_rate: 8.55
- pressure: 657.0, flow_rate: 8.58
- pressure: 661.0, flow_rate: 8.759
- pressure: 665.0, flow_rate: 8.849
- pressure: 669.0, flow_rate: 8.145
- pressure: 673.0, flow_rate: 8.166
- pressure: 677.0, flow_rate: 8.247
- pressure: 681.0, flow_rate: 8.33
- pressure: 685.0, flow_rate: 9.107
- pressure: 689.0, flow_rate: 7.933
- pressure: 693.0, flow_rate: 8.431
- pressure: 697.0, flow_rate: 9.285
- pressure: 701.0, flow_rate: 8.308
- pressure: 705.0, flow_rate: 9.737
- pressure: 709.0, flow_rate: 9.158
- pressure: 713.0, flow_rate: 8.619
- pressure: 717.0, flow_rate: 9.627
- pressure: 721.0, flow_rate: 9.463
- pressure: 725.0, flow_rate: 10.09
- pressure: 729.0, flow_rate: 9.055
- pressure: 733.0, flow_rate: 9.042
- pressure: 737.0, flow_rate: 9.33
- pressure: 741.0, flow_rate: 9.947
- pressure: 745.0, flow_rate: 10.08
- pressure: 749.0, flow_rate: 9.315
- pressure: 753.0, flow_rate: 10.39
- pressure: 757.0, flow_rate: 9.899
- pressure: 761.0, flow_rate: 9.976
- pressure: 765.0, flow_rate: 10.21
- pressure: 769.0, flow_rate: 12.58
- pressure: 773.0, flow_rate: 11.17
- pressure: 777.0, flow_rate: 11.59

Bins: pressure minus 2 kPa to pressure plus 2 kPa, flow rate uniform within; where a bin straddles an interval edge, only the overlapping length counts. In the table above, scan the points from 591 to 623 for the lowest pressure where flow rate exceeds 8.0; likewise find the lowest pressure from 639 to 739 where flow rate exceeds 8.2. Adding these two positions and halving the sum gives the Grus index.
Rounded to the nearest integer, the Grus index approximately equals 617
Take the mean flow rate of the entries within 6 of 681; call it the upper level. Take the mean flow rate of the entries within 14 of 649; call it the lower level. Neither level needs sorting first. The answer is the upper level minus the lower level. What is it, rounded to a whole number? 0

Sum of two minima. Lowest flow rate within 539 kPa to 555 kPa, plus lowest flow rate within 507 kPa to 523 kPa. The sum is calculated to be 14.9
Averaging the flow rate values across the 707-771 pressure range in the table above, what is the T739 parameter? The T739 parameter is 9.8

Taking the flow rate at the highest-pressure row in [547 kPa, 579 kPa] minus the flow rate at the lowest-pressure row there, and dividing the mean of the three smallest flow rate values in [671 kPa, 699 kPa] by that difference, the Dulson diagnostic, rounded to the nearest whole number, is 14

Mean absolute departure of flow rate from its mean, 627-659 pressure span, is 1.15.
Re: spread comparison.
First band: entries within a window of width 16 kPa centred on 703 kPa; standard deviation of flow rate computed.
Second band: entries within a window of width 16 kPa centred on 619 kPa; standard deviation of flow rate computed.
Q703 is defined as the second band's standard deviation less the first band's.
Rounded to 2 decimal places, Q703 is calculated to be -0.02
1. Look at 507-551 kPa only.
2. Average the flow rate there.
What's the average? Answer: 8.0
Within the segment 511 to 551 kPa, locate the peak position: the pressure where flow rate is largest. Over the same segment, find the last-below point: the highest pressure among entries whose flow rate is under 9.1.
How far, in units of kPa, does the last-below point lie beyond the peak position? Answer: 16 kPa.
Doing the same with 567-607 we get 16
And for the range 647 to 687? 32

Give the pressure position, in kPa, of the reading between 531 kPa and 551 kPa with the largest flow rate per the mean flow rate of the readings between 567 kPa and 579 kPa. 533.0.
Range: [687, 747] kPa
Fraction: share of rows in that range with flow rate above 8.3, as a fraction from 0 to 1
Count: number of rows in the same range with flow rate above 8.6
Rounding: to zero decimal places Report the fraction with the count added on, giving 13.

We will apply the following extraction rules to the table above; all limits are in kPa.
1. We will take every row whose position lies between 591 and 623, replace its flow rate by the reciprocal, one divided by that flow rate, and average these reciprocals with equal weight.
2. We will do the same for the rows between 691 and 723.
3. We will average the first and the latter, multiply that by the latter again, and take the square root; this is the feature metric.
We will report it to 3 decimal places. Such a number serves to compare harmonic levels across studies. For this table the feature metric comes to 0.127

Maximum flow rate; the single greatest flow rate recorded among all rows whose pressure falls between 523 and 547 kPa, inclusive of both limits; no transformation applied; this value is 8.369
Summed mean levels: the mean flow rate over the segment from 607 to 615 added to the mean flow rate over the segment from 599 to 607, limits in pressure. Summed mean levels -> 12.3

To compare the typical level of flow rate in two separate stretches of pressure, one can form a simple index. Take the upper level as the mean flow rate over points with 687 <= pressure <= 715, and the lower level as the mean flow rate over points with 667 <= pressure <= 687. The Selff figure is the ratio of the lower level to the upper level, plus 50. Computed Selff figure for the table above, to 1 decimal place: 51.0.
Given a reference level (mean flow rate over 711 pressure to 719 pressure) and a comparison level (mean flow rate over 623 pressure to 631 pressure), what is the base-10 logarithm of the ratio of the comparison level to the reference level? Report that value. -0.31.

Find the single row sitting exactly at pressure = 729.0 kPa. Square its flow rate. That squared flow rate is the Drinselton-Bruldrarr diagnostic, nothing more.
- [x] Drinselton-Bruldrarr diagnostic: 82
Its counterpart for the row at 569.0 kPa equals 72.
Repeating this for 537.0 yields 69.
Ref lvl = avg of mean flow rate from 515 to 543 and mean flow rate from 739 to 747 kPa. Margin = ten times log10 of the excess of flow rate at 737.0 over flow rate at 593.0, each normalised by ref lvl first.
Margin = -12.0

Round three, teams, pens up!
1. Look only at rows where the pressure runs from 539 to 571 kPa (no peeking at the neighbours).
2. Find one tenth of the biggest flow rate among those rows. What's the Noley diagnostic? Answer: 0.85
